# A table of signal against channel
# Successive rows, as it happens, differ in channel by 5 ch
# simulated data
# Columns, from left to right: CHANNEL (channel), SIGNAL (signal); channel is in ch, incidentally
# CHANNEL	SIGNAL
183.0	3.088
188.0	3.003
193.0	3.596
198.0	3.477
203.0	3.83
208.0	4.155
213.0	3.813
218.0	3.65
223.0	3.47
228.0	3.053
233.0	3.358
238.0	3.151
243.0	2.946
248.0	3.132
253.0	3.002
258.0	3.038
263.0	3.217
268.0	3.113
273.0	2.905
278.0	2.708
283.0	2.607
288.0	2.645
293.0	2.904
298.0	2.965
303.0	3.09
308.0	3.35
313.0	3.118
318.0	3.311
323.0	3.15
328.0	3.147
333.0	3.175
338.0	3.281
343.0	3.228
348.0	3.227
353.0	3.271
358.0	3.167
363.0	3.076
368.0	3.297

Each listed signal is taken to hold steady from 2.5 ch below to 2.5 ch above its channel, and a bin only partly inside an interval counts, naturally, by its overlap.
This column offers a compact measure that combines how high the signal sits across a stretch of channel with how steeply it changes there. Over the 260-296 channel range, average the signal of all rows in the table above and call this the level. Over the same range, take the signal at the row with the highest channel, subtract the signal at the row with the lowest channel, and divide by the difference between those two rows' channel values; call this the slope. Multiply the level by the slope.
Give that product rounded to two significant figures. -0.030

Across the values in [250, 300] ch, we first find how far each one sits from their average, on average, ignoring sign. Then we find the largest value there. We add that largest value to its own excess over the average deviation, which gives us 6.3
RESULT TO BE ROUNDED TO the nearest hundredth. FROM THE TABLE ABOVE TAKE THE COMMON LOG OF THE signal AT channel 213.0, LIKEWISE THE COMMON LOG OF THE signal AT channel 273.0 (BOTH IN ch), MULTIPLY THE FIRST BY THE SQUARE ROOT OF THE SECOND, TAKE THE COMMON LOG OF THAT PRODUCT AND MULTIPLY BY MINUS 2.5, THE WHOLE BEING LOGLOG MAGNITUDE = 1.01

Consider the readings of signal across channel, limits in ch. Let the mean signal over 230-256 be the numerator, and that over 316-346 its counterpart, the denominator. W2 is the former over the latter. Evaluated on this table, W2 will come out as 0.97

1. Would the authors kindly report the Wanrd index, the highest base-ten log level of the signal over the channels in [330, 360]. 0.516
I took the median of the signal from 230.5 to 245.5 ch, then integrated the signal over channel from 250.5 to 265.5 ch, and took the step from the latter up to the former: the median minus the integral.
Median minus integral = -43.1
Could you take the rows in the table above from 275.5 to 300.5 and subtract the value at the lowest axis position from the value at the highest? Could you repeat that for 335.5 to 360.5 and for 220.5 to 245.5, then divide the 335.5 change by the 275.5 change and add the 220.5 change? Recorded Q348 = -1.0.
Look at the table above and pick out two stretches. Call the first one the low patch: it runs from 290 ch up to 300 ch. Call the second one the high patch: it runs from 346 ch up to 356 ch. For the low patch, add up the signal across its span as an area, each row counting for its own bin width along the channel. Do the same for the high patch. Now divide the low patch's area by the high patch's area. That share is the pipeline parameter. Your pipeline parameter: 0.90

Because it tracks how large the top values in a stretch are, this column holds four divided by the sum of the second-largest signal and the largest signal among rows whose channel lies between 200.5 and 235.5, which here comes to 0.501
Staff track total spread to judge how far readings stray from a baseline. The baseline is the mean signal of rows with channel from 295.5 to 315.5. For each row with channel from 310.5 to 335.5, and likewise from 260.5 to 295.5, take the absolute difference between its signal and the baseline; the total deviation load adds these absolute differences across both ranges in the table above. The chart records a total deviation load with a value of 2.3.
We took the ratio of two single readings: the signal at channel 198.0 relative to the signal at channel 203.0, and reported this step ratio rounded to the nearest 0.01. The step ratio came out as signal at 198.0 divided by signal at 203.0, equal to 0.91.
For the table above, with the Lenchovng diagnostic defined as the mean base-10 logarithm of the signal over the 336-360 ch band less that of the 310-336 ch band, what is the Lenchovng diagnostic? 0.007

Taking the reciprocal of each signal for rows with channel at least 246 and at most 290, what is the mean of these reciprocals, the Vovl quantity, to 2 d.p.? 0.34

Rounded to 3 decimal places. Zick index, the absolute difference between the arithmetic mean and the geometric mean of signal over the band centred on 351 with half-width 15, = 0.001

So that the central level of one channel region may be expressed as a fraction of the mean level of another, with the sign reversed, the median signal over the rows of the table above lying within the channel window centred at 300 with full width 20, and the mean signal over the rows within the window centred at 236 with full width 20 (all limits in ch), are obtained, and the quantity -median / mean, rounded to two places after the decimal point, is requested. -0.97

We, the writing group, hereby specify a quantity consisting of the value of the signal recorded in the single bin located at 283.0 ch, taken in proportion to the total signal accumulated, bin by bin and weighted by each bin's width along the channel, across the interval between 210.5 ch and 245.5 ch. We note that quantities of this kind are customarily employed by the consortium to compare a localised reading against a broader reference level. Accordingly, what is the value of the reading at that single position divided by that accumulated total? 0.0222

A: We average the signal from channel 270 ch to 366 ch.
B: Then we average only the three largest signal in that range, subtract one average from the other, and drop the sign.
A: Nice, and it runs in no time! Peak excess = 0.24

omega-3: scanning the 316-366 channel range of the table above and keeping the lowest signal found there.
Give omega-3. 3.076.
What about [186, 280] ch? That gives 2.708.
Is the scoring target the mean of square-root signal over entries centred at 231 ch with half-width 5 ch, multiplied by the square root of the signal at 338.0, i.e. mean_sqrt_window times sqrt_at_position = 3.24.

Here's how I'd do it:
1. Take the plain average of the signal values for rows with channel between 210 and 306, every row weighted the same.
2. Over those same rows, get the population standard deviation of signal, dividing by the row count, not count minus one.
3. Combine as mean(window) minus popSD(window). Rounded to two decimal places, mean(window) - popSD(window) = 2.79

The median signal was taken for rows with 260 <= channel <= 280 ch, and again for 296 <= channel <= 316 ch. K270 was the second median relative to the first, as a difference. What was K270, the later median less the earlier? 0.1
